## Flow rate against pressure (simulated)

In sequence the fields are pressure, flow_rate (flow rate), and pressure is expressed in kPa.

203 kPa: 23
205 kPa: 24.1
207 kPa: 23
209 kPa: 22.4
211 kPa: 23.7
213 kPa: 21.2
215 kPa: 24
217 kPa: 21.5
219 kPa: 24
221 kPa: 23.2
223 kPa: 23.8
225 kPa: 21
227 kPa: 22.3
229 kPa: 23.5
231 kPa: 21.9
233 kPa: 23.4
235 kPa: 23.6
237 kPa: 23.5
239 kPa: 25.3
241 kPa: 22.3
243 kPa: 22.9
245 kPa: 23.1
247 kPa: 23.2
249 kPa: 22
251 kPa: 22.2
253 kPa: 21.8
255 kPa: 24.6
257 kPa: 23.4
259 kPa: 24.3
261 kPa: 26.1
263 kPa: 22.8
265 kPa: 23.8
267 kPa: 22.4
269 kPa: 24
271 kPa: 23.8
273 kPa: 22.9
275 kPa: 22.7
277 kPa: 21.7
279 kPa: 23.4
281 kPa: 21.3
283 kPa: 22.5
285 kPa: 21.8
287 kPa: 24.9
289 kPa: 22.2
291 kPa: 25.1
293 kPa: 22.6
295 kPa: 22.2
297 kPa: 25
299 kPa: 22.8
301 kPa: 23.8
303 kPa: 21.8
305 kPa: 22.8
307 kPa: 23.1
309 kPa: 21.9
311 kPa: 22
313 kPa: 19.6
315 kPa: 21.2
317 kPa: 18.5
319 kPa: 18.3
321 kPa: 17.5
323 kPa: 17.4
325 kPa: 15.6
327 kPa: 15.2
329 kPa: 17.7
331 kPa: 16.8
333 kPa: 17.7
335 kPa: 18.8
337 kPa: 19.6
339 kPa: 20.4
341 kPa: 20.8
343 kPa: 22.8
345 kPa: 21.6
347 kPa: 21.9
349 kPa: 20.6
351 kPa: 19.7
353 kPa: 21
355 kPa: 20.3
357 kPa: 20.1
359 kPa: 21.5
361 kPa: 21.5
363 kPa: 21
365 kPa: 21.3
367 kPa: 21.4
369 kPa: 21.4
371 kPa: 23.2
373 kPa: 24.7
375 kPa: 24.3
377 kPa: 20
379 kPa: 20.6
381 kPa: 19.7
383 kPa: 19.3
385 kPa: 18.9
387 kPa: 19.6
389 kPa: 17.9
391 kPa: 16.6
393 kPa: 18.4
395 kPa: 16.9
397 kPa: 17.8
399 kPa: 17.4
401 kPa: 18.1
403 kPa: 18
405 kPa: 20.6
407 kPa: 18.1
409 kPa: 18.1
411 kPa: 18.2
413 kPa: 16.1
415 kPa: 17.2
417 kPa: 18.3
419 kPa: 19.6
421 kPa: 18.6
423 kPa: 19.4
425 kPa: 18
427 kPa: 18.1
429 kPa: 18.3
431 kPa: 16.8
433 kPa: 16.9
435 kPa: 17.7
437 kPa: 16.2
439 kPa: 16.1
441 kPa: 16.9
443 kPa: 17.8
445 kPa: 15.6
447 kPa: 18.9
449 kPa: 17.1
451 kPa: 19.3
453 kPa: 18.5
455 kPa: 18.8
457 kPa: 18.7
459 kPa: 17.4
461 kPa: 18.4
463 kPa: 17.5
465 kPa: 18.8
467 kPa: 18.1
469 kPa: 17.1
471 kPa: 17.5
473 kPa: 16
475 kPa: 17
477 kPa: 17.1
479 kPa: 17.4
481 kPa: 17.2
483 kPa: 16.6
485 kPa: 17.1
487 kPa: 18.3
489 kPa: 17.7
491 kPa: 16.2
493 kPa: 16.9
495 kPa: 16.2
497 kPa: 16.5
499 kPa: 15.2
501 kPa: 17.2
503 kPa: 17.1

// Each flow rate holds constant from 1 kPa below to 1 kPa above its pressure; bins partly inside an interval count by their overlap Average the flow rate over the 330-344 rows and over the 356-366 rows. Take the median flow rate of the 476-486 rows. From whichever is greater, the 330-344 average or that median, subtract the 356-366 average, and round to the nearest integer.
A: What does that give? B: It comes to -2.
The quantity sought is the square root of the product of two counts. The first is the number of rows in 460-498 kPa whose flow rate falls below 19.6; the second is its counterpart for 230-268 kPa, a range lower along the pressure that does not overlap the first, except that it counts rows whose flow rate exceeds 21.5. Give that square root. 19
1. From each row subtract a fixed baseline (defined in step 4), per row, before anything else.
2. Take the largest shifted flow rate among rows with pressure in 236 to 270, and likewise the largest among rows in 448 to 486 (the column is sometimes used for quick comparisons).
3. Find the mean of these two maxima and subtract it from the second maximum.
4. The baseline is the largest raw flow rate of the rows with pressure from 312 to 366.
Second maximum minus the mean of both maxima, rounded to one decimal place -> -3.4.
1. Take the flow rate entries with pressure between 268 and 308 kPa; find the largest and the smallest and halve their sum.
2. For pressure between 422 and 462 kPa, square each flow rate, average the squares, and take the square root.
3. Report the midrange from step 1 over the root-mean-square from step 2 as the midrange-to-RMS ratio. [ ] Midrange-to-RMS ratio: 1.31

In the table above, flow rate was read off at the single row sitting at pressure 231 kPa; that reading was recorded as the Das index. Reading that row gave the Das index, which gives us 21.9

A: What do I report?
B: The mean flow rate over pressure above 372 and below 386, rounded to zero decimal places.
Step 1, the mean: 21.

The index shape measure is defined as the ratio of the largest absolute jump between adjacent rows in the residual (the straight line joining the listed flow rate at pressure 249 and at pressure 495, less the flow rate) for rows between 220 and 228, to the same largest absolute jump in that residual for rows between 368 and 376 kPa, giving 1.5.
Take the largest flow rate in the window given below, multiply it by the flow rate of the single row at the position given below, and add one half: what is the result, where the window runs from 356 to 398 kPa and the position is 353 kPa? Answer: 519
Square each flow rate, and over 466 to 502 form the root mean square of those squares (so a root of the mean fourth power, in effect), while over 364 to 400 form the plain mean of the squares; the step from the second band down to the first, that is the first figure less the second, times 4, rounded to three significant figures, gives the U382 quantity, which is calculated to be -459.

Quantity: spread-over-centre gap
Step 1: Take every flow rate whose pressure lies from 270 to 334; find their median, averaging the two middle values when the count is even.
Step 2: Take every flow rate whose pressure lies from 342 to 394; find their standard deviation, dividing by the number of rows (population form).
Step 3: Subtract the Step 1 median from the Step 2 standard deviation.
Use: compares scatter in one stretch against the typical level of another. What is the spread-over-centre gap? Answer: -20.2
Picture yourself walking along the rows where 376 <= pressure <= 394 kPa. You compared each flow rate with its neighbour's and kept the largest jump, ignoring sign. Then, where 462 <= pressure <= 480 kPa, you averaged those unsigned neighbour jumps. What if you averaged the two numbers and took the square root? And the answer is 1.14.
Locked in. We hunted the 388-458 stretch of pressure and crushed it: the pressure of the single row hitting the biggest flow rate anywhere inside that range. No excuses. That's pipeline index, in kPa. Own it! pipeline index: 405 kPa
